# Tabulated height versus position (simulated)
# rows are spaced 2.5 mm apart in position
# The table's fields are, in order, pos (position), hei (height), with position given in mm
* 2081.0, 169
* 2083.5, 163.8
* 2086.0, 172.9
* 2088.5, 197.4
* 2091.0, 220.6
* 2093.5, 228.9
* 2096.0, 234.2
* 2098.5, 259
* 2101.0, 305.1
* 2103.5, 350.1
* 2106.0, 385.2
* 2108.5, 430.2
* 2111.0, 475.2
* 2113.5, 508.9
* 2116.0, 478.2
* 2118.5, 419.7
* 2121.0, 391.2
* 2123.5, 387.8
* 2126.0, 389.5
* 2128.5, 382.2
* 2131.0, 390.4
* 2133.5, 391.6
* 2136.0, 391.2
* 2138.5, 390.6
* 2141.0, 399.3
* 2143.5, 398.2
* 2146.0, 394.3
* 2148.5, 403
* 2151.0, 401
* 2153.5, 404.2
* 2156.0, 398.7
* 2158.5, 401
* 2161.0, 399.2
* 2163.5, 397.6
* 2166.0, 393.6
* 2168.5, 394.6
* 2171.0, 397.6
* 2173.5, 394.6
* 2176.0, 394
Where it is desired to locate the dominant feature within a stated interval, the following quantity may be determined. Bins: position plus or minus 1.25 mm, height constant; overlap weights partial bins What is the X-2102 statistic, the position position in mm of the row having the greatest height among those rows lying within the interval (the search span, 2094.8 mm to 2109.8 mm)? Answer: 2108.5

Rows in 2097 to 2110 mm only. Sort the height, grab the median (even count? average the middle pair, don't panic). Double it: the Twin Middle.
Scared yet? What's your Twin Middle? 700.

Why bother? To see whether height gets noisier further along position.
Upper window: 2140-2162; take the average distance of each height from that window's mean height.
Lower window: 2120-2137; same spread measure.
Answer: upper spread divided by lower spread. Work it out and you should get 0.91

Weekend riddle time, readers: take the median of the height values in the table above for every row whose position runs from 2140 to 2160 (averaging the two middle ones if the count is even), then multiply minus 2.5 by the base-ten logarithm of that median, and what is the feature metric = -6.51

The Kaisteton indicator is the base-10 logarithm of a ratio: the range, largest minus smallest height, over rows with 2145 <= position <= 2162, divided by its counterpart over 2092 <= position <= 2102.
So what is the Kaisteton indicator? -0.9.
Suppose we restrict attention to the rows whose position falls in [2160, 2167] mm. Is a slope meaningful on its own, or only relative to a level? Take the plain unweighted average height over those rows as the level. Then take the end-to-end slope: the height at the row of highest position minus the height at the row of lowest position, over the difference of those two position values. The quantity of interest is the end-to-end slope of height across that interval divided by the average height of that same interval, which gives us -0.0028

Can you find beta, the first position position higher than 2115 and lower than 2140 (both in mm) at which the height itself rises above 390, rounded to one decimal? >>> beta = 2116.0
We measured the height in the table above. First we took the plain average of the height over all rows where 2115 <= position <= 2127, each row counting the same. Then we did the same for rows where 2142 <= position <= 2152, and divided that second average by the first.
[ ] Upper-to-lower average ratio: 0.97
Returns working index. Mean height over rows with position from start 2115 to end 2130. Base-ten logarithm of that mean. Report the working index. 2.61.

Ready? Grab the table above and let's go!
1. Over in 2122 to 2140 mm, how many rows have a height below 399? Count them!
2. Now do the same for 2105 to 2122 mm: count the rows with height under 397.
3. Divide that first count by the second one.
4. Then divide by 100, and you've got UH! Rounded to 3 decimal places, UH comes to 0.035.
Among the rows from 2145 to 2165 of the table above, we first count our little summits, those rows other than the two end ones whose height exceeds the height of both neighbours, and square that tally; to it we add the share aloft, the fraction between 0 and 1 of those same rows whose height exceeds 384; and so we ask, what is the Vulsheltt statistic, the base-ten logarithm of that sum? 1.00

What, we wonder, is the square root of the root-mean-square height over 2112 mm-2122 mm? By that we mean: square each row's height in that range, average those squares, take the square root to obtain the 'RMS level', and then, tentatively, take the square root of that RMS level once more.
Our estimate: 21.3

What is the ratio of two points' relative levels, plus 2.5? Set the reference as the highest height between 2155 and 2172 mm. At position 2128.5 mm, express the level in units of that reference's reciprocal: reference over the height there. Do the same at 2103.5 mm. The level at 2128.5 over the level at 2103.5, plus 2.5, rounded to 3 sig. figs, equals 3.42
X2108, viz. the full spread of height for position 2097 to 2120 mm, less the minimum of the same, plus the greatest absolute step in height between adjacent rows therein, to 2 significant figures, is 49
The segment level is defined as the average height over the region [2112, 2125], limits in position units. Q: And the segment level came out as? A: 437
